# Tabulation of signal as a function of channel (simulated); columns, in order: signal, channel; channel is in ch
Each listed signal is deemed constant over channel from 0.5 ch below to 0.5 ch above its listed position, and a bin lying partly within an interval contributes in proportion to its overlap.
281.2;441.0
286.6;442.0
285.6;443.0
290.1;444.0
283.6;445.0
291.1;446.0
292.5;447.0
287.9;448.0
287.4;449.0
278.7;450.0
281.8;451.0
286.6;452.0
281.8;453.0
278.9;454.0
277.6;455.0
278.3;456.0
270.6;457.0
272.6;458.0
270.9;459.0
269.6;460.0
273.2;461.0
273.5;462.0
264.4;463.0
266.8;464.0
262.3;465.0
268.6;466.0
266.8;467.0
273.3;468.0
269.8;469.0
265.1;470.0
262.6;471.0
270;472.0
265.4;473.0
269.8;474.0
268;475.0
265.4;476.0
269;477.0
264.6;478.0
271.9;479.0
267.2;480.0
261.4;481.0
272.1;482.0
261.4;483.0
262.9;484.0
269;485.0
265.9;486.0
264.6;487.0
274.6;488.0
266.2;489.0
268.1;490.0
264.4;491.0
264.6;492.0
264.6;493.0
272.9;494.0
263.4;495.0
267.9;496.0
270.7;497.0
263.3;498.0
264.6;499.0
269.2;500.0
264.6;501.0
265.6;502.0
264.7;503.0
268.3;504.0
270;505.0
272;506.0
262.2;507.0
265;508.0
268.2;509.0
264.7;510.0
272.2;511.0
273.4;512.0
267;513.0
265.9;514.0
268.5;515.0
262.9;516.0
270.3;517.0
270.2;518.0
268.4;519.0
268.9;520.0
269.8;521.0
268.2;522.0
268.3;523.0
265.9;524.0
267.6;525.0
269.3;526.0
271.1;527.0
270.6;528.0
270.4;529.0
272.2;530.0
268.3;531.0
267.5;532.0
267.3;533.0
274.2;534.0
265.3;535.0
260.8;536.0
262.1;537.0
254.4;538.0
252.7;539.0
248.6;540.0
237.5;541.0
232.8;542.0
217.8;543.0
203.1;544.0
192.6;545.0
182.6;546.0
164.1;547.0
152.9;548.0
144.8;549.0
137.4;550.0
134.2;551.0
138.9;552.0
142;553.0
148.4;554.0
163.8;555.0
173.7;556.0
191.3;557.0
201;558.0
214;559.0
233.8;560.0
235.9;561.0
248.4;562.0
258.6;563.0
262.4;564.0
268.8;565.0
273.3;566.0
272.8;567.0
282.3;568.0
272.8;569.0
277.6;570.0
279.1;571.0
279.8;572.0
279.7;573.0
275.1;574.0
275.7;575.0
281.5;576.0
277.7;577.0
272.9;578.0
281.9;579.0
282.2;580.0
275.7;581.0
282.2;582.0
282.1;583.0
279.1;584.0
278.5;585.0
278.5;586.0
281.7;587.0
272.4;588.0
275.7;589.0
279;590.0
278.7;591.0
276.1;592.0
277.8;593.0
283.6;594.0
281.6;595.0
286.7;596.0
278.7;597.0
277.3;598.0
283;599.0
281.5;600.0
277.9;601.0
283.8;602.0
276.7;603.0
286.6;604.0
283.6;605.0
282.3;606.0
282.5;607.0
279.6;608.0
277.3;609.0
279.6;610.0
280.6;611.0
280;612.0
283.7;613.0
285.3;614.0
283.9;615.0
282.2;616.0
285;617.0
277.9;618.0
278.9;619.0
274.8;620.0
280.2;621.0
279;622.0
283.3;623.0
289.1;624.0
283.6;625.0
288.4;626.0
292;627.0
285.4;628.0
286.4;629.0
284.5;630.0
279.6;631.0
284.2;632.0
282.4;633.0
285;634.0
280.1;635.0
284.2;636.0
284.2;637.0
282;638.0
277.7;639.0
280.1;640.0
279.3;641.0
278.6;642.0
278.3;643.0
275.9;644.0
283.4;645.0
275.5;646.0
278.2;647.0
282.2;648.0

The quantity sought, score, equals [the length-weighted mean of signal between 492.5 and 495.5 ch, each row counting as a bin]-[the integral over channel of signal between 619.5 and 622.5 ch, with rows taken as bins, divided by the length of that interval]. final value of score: -11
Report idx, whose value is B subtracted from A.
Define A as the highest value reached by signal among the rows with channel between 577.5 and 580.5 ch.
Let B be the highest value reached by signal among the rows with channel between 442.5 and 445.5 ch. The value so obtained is -8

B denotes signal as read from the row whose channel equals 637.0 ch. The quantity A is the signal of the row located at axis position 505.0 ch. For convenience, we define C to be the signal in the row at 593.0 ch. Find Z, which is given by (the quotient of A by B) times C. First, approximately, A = 270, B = 284.2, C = 277.8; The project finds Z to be 264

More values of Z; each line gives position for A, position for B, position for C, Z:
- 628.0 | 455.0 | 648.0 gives 290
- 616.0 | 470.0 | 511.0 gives 290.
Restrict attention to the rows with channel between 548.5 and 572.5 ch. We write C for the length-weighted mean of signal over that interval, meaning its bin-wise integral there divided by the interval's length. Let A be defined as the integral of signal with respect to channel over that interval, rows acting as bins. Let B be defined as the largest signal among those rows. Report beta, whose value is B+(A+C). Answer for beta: 5736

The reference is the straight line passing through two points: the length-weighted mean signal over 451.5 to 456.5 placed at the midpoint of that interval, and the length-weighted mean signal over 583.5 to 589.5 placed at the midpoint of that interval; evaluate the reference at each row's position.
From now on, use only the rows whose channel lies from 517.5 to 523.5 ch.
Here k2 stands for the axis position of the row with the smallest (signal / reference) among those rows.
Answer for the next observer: 522.0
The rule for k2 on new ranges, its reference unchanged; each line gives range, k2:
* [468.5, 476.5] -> 471.0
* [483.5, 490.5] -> 484.0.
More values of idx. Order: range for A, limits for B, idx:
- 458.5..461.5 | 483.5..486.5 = 4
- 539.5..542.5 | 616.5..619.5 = -36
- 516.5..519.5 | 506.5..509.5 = 2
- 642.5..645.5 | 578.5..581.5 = 1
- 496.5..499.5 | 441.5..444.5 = -19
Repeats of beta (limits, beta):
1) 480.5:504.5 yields 6936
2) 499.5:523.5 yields 6970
